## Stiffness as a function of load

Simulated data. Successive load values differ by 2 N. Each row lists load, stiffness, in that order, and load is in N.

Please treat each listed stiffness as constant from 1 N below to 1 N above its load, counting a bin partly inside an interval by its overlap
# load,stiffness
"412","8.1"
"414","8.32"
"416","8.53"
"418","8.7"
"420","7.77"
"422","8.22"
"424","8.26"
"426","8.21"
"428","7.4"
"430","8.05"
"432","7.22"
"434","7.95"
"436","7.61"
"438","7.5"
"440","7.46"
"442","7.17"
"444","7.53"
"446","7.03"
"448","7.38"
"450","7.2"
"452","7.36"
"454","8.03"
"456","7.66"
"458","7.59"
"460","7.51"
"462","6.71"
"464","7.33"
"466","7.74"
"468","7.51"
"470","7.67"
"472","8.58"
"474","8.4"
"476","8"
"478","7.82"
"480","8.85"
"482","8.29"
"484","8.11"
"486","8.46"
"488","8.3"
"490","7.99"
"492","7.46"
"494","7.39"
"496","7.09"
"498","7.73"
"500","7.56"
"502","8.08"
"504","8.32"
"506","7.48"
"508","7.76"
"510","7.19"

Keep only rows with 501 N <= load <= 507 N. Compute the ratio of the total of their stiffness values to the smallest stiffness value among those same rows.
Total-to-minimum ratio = 3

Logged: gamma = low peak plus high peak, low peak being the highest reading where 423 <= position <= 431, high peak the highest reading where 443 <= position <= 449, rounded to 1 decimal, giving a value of 15.8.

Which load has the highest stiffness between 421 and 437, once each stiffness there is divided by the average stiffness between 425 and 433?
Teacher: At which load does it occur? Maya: 424 N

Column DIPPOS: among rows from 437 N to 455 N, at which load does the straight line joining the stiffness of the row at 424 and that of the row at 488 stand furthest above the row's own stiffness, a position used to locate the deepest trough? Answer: 446 N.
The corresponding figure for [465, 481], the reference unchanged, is 468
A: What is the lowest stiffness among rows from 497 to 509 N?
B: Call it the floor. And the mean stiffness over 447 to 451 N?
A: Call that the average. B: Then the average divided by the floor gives 0.97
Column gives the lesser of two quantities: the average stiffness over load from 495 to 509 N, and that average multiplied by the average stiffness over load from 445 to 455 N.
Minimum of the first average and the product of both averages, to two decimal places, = 7.72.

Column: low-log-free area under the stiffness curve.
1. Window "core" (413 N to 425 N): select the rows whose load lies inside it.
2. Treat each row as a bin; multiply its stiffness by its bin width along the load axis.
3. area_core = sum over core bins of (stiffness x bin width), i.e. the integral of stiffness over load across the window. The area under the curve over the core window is 99.6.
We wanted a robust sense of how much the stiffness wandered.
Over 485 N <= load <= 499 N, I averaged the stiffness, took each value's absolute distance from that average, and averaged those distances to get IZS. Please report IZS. 0.41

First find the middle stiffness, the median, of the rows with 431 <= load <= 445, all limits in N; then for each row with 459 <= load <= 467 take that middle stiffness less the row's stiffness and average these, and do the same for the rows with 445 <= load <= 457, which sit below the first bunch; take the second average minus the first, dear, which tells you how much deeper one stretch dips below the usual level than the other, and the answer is -0.1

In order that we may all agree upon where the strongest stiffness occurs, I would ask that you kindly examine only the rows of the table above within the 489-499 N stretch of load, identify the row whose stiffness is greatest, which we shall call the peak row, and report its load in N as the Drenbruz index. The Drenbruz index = 490 N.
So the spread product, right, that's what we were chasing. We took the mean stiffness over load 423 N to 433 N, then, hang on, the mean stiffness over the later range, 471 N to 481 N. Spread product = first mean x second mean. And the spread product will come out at 65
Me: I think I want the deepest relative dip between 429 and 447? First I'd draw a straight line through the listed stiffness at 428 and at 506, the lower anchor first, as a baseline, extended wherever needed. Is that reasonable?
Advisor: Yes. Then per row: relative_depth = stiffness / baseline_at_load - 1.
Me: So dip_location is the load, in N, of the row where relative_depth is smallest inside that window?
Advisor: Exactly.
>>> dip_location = 446 N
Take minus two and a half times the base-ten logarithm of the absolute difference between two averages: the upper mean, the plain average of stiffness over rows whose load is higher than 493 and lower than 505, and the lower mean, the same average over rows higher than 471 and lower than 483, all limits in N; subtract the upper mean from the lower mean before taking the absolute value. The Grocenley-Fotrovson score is 0.5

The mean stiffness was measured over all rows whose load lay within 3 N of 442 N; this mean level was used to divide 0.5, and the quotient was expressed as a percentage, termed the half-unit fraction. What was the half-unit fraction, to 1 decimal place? 6.8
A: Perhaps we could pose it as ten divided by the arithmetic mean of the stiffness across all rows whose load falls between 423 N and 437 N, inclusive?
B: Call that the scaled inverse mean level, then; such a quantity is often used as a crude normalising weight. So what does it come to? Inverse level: 1.28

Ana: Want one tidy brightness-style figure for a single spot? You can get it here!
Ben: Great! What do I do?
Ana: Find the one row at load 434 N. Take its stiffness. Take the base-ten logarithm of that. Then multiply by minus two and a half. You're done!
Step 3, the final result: -2.25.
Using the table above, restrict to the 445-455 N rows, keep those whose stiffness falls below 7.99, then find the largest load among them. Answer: 452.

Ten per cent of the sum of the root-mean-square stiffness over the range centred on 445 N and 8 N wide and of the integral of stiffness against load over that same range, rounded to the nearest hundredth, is 6.55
